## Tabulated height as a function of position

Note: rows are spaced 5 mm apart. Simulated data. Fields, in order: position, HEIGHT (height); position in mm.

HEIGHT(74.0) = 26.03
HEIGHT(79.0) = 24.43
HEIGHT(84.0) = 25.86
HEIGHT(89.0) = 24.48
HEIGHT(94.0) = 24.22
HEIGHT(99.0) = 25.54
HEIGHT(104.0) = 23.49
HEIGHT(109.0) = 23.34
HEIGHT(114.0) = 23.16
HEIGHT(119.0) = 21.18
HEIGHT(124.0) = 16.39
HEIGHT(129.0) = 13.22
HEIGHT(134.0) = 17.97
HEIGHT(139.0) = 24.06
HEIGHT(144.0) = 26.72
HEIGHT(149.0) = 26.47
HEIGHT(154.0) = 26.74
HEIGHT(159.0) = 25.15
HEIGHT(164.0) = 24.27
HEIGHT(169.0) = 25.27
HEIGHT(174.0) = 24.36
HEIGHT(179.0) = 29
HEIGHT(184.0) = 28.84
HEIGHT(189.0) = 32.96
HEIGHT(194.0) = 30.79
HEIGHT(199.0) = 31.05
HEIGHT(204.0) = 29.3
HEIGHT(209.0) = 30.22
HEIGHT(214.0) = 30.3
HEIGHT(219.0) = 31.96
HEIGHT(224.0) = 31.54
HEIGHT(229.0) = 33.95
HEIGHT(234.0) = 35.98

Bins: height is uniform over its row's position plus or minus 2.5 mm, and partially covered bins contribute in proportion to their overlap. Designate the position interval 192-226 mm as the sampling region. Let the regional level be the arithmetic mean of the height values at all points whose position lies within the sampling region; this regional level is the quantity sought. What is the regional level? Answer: 31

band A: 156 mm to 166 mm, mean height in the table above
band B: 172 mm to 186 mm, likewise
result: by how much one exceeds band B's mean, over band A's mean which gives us -1.07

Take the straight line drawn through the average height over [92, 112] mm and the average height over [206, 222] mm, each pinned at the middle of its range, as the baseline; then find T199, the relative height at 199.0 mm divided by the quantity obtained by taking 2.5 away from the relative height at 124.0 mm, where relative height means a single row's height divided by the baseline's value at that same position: -0.56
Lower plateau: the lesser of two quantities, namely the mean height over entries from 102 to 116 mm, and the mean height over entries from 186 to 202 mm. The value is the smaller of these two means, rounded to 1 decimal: 23.3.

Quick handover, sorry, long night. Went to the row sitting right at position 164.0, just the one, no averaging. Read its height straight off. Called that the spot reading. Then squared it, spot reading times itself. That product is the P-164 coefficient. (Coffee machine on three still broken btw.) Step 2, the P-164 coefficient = 589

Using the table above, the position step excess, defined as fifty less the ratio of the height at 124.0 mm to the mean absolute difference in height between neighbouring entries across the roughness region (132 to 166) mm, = 41.6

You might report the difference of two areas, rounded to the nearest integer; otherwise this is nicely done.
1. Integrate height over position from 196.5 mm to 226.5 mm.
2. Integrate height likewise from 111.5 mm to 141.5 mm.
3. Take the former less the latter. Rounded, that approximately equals 342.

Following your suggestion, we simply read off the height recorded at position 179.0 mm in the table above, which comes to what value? 29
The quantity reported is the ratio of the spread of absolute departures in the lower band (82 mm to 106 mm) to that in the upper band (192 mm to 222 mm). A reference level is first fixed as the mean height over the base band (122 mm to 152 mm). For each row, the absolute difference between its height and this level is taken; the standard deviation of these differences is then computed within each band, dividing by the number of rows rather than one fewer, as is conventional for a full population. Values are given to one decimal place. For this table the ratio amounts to 1.1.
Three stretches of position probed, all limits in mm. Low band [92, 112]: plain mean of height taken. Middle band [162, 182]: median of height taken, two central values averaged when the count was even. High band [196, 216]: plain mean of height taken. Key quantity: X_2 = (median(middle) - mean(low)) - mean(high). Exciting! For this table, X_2 -30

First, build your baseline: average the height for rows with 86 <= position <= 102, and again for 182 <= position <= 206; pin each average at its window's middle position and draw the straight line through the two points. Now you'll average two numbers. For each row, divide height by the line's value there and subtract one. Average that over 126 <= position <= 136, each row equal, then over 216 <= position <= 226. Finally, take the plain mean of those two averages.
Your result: -0.22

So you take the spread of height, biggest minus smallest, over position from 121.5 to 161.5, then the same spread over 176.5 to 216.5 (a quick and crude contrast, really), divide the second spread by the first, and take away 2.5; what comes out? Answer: -2.2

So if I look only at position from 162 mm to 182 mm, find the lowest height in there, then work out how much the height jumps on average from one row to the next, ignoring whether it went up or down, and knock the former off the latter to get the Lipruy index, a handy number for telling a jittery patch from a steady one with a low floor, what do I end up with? -22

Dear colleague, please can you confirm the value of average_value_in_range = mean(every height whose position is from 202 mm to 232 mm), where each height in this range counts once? 31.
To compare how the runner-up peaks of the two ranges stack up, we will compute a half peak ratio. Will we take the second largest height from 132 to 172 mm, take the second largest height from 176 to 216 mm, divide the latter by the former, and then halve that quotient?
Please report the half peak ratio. 0.581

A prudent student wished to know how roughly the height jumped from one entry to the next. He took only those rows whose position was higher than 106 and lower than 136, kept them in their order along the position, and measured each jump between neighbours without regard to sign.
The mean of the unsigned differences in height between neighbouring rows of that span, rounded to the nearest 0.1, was 3.0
